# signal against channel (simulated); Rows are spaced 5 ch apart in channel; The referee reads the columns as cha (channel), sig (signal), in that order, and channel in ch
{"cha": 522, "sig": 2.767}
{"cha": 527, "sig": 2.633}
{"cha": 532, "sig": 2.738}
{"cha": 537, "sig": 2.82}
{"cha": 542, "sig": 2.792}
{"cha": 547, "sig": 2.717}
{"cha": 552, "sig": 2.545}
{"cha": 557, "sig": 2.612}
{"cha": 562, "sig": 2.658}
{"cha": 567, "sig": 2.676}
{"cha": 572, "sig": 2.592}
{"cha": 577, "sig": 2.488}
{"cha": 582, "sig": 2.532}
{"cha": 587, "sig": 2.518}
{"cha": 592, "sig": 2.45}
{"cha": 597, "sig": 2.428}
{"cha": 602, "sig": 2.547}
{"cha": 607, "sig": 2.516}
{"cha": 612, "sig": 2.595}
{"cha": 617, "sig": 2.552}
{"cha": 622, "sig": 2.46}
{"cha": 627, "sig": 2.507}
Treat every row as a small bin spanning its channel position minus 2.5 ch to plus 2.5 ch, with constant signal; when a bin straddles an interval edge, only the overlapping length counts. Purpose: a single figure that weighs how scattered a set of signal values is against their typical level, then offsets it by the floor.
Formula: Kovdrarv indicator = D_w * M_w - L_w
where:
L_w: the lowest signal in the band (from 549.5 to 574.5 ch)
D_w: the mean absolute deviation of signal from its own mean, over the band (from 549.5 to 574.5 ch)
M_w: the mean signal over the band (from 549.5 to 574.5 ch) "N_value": -2.44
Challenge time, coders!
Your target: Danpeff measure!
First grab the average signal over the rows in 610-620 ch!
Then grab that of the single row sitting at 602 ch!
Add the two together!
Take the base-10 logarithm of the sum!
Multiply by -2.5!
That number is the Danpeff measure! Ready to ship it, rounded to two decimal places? -1.77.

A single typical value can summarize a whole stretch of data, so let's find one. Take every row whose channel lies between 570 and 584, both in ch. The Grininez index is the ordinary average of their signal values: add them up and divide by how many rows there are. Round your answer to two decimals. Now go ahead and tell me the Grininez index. 2.54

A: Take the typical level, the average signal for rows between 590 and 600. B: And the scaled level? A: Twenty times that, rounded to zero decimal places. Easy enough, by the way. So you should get 49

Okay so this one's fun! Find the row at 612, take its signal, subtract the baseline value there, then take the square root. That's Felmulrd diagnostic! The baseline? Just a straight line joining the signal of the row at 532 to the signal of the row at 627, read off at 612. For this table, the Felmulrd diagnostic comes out 0.227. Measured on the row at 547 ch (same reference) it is 0.124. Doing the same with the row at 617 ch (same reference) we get 0.144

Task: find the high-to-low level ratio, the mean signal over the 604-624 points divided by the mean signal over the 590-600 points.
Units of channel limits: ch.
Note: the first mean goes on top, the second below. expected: 1.04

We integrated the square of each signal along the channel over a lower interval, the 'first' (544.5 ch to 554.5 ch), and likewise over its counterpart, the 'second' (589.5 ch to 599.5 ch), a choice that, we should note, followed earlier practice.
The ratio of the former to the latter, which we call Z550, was 1.16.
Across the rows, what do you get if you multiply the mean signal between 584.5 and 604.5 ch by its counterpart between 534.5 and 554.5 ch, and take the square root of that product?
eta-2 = 2.60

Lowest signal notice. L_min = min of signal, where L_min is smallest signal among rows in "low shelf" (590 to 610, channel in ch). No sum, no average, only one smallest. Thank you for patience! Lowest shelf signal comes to 2.428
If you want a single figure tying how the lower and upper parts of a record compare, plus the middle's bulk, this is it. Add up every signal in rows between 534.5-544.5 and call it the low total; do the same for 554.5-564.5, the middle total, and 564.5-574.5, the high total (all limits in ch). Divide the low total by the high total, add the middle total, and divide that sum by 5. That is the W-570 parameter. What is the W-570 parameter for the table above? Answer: 1.27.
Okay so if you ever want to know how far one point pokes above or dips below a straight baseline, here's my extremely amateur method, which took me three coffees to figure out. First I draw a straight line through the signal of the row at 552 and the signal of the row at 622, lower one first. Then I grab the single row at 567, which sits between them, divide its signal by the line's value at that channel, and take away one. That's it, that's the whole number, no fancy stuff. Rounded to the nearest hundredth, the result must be 0.06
